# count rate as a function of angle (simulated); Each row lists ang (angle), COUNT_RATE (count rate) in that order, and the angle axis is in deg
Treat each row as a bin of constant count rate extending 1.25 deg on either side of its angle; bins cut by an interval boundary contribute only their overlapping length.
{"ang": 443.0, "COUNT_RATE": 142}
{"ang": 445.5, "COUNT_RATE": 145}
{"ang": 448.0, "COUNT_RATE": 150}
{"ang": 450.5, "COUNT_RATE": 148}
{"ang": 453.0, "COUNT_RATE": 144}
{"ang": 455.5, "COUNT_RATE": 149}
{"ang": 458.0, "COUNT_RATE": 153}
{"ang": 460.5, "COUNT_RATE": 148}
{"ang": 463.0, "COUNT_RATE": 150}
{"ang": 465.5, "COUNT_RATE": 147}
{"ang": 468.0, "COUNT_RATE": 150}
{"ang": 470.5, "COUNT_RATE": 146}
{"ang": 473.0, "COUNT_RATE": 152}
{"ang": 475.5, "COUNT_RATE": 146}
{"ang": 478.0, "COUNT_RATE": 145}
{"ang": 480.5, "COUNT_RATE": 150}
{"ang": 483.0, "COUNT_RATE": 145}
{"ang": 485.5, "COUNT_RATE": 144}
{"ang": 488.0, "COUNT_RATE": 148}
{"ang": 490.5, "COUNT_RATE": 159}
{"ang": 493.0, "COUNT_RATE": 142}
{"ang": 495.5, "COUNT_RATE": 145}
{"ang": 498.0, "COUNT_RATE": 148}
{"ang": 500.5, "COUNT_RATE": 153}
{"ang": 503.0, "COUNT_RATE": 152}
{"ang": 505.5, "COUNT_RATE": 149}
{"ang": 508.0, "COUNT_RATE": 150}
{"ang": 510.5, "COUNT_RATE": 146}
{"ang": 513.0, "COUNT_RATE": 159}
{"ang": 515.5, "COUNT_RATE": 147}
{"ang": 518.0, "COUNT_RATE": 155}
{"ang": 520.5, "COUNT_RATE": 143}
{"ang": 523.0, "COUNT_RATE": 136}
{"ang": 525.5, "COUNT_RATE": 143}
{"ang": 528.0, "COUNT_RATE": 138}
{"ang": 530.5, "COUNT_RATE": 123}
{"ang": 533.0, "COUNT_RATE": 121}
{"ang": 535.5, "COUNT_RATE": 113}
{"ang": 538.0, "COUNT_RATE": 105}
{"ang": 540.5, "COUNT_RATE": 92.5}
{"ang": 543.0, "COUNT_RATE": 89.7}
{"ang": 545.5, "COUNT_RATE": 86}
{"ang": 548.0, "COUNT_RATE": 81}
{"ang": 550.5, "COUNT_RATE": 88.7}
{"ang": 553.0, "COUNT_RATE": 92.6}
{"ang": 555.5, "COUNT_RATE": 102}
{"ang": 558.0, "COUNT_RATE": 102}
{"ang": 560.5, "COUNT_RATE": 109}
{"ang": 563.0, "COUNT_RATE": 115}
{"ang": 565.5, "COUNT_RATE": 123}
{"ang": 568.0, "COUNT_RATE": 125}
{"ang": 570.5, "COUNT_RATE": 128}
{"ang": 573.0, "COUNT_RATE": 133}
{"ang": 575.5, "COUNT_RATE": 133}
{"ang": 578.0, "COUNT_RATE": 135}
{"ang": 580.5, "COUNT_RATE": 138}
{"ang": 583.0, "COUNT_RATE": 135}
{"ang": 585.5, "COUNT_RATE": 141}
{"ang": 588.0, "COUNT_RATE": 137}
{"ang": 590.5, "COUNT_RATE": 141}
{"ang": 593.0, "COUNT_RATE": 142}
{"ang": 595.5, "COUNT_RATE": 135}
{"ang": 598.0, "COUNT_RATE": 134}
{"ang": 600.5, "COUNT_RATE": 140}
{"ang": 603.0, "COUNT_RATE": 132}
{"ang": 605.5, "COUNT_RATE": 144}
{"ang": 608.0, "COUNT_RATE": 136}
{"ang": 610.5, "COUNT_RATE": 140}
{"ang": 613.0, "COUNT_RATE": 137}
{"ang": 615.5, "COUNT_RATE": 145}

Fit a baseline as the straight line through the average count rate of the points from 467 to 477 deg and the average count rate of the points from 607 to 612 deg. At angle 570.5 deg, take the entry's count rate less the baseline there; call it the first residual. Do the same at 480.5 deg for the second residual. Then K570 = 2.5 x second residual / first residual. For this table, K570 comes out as -0.4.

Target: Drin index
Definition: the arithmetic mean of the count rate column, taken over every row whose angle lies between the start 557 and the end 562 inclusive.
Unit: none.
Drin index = 106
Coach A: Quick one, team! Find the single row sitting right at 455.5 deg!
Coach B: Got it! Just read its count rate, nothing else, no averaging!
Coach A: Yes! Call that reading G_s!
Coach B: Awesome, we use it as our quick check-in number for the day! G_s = 149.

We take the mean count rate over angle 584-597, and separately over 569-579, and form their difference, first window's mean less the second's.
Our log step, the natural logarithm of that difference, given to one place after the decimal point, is 1.9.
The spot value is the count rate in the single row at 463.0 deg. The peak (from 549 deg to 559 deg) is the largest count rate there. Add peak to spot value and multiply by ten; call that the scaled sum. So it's 2520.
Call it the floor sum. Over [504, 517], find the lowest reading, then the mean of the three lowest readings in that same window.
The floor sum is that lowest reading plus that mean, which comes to 293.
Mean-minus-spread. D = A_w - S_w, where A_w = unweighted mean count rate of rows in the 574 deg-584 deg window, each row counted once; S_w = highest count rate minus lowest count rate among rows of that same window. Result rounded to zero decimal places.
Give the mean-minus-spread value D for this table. 130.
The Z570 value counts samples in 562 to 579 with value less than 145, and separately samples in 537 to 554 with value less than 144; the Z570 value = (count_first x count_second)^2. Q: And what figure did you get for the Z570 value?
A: 2401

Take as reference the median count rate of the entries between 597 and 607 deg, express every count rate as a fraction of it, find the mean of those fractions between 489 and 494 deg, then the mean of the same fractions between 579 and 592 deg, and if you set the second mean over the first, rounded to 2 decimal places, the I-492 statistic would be 0.92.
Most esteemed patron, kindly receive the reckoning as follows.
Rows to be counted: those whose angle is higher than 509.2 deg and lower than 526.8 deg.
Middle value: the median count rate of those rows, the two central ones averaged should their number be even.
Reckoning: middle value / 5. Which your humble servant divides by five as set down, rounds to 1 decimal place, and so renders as 29.2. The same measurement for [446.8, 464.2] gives 29.8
